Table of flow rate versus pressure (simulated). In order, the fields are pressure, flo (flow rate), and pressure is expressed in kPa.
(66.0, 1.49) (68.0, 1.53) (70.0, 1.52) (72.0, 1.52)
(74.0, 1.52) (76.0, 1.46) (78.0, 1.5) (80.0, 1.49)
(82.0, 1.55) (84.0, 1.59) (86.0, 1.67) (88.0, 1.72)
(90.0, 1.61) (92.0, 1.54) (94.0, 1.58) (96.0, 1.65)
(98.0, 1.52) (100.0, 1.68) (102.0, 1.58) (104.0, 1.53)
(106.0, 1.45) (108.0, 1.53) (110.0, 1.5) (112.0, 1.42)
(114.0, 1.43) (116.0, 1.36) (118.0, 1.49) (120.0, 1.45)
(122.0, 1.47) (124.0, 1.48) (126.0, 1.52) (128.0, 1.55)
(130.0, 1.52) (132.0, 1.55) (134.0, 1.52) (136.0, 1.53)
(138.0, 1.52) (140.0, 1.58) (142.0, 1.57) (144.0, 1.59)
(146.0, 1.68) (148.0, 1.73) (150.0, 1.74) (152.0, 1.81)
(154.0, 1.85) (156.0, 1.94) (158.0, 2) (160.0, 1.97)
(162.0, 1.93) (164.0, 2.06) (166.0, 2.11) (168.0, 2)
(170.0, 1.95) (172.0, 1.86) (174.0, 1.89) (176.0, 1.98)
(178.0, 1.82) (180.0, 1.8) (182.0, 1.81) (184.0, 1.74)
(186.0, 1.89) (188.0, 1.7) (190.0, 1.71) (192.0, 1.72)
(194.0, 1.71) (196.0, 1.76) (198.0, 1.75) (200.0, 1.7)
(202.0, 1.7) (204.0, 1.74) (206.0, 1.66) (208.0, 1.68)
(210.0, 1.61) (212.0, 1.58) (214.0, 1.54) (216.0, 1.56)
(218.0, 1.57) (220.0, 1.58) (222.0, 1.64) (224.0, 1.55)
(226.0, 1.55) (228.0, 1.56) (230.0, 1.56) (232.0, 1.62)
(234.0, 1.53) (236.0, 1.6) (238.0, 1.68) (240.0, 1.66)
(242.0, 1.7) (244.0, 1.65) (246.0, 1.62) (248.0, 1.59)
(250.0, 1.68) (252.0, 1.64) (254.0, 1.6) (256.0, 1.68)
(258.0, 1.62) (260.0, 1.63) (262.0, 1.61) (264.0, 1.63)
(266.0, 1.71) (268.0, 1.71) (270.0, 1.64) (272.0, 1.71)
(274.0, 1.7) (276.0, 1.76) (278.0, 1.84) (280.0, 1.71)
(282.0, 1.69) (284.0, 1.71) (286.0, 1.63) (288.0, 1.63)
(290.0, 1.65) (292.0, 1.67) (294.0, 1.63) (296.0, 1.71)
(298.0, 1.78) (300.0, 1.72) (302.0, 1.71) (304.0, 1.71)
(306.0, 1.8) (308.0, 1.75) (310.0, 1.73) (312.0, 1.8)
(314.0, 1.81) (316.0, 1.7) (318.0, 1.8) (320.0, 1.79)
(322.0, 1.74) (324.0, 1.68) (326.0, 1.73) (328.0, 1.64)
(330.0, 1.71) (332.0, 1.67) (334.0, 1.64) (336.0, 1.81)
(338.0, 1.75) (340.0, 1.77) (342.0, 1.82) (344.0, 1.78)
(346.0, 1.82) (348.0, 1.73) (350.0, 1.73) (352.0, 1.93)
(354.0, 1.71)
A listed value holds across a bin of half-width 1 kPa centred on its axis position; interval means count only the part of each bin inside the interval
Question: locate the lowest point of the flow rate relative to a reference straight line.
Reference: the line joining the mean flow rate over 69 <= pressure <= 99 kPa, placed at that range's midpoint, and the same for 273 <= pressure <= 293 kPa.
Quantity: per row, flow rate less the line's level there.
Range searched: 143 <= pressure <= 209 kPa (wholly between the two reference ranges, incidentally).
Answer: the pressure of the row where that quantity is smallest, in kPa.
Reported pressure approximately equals 144.0 kPa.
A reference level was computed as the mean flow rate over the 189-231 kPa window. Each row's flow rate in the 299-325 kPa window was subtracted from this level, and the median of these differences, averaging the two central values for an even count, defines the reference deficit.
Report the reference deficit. -0.10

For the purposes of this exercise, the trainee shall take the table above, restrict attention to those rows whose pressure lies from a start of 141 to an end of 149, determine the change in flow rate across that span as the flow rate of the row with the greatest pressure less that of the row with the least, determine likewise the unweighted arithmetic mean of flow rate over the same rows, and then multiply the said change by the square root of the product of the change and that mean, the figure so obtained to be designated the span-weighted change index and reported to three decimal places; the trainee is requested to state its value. 0.082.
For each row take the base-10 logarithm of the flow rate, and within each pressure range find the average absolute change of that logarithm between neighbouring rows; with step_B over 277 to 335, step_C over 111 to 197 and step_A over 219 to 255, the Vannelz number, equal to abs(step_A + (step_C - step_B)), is 0.013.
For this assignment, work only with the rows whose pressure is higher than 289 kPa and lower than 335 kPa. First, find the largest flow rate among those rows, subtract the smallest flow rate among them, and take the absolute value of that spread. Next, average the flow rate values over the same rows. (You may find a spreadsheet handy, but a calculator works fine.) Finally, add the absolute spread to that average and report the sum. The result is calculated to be 1.90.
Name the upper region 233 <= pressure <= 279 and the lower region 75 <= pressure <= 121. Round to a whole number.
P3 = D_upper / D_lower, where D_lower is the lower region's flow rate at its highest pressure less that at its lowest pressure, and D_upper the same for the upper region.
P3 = -31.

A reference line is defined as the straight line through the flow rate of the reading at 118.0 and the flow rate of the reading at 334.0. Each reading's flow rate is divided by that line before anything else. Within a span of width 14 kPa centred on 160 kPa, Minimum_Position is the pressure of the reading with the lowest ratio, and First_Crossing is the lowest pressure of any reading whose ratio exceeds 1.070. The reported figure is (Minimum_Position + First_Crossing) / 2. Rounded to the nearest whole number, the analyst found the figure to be 154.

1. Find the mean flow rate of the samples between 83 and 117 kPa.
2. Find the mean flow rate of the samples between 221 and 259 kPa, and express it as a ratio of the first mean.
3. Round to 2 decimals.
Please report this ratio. 1.04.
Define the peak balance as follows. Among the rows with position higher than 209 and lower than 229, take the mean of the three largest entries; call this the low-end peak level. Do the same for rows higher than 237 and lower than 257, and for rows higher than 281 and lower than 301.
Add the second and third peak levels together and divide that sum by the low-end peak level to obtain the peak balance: 2.13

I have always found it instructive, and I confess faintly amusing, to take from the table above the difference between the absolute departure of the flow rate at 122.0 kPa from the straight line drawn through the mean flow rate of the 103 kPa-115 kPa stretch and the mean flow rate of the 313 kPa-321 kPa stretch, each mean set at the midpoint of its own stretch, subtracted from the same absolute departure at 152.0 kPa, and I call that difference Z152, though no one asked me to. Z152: 0.25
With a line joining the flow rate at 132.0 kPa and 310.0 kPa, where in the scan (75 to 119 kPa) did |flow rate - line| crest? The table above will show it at 88.0 kPa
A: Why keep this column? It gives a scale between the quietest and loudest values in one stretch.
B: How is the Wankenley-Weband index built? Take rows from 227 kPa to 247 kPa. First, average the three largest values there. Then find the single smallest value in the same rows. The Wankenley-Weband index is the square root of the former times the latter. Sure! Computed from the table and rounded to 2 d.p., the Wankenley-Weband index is 1.60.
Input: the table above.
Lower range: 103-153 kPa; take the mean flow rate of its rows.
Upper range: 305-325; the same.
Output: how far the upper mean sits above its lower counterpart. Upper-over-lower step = 0.22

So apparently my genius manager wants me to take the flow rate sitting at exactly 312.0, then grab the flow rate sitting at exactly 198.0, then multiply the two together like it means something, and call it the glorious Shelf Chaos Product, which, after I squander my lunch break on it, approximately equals 3.15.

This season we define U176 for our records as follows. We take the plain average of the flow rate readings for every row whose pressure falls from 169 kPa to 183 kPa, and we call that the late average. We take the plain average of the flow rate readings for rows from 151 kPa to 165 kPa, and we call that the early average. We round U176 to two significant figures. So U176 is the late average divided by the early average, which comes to 0.97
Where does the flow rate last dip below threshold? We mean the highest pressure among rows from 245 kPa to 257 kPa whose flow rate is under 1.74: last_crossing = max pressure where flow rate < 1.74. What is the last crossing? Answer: 256.0 kPa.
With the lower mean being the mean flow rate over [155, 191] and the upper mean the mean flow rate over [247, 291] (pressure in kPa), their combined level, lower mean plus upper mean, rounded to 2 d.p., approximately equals 3.57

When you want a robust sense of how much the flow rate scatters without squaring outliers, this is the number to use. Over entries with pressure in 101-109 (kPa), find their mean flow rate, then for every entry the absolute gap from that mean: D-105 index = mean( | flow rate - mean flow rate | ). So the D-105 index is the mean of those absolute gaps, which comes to 0.036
